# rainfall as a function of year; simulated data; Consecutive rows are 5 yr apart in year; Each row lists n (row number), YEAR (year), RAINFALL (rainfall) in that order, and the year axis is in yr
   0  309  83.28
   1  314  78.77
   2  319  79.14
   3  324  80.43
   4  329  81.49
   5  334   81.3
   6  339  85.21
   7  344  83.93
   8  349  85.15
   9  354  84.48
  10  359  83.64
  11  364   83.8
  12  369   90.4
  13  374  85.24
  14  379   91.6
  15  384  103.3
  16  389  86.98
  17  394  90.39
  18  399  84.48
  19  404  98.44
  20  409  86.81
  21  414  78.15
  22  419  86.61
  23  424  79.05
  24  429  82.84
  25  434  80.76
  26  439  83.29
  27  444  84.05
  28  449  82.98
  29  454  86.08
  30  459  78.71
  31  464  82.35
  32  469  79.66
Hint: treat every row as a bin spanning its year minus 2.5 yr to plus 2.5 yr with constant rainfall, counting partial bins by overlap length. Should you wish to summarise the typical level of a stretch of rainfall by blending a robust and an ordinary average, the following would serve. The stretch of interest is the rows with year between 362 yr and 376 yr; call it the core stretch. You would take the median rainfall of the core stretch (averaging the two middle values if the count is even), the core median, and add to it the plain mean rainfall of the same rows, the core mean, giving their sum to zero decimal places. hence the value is 172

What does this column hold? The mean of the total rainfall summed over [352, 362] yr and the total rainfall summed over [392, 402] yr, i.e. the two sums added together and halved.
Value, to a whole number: 171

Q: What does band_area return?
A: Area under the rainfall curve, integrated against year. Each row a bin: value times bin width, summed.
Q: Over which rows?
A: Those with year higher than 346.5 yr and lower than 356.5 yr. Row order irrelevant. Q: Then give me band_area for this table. 848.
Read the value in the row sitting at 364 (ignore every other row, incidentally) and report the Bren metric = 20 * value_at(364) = 1676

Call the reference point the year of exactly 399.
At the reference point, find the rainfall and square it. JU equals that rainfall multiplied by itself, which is 7137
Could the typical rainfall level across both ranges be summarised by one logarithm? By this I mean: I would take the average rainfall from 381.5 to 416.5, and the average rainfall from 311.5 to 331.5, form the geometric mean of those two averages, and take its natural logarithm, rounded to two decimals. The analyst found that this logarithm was 4.44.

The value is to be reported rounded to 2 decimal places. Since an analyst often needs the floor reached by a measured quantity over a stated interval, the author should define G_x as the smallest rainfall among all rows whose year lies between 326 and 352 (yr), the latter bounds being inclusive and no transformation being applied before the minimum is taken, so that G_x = 81.30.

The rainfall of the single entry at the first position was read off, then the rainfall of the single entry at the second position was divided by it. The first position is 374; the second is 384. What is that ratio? 1.21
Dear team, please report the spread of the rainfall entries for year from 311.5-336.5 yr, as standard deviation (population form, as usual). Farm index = 1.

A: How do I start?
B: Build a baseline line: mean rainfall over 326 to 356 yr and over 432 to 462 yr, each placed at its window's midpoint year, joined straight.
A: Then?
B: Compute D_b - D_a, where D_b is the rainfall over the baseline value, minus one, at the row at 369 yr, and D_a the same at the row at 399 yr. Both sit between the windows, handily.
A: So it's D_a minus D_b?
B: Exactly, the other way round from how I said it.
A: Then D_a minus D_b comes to -0.068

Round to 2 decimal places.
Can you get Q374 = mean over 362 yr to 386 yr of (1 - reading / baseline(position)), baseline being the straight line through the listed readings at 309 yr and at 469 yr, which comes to -0.11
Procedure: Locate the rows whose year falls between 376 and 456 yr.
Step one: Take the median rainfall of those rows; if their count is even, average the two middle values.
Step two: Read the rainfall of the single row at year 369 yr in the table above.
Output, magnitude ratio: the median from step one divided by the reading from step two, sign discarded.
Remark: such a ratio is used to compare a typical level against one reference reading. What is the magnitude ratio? 0.94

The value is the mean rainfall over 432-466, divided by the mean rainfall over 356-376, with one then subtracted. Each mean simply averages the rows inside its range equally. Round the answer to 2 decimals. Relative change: -0.04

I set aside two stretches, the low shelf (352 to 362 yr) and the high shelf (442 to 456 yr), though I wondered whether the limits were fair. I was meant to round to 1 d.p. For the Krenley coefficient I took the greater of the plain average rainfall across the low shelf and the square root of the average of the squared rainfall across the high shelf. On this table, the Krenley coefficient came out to 84.4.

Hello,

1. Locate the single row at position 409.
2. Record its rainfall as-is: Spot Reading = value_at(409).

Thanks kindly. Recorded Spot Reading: 86.81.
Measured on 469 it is 79.66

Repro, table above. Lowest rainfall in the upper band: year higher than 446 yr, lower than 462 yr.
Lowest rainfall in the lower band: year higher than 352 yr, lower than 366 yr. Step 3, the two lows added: 162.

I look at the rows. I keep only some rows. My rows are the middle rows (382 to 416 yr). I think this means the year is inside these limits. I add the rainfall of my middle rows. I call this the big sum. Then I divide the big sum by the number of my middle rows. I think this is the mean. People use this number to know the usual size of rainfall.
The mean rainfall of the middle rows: 90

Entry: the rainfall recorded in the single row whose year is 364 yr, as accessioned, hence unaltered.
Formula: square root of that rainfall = 9.2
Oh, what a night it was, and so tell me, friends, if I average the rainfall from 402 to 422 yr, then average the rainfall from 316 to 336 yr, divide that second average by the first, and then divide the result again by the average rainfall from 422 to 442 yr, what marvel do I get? 0.0113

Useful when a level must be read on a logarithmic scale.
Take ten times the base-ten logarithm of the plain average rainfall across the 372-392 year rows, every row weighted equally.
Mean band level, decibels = 19.6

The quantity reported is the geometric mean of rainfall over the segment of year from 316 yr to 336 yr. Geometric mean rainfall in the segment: 81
